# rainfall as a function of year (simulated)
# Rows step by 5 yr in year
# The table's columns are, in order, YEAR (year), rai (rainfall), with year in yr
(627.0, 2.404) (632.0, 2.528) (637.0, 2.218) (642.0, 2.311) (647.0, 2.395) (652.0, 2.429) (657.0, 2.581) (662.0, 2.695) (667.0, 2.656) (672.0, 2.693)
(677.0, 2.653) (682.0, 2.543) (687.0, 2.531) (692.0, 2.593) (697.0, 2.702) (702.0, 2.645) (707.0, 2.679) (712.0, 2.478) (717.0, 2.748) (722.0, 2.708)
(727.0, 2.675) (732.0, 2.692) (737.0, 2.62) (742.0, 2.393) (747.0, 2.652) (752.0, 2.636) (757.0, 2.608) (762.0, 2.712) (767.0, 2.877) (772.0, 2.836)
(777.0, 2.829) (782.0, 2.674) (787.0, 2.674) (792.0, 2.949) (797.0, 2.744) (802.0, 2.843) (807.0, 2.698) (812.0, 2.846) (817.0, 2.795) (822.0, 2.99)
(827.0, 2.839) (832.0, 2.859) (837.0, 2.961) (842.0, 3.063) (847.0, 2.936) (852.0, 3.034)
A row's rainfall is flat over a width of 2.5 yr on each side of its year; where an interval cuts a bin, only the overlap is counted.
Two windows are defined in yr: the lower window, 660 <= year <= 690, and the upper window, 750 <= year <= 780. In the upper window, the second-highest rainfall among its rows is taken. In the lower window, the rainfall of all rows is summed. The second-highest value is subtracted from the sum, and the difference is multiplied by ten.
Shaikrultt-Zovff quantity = 129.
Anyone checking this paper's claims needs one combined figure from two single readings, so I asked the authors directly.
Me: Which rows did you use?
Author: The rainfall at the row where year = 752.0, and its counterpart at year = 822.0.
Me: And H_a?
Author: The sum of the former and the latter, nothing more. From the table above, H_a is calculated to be 5.63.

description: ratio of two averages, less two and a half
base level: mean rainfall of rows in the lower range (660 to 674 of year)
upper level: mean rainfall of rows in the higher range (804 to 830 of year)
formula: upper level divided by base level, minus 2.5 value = -1.443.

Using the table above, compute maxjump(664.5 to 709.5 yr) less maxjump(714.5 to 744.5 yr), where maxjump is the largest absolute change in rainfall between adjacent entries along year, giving -0.12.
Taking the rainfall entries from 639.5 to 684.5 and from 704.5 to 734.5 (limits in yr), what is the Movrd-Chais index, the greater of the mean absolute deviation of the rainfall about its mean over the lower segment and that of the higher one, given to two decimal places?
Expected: 0.12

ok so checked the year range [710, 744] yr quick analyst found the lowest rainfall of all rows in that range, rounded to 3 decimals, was 2.393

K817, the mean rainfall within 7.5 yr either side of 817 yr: 2.88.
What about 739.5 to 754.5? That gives 2.56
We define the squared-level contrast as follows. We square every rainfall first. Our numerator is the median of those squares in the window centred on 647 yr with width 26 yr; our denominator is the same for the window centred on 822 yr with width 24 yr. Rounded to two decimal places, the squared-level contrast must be 0.71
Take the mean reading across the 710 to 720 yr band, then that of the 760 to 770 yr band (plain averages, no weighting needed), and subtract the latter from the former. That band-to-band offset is -0.18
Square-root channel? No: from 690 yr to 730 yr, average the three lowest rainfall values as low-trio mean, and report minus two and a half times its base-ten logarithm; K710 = -1.03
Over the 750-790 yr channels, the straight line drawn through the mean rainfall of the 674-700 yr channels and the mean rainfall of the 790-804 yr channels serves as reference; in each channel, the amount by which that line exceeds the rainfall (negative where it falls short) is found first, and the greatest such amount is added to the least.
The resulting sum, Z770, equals 0.05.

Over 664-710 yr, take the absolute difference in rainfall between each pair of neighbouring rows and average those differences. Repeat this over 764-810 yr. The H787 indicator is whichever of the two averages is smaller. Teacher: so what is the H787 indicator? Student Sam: 0.058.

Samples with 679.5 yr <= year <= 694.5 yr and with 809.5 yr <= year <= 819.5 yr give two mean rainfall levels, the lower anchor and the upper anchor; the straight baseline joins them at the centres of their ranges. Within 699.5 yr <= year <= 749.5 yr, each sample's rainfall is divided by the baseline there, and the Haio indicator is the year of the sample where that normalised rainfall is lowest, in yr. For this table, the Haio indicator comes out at 742.0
